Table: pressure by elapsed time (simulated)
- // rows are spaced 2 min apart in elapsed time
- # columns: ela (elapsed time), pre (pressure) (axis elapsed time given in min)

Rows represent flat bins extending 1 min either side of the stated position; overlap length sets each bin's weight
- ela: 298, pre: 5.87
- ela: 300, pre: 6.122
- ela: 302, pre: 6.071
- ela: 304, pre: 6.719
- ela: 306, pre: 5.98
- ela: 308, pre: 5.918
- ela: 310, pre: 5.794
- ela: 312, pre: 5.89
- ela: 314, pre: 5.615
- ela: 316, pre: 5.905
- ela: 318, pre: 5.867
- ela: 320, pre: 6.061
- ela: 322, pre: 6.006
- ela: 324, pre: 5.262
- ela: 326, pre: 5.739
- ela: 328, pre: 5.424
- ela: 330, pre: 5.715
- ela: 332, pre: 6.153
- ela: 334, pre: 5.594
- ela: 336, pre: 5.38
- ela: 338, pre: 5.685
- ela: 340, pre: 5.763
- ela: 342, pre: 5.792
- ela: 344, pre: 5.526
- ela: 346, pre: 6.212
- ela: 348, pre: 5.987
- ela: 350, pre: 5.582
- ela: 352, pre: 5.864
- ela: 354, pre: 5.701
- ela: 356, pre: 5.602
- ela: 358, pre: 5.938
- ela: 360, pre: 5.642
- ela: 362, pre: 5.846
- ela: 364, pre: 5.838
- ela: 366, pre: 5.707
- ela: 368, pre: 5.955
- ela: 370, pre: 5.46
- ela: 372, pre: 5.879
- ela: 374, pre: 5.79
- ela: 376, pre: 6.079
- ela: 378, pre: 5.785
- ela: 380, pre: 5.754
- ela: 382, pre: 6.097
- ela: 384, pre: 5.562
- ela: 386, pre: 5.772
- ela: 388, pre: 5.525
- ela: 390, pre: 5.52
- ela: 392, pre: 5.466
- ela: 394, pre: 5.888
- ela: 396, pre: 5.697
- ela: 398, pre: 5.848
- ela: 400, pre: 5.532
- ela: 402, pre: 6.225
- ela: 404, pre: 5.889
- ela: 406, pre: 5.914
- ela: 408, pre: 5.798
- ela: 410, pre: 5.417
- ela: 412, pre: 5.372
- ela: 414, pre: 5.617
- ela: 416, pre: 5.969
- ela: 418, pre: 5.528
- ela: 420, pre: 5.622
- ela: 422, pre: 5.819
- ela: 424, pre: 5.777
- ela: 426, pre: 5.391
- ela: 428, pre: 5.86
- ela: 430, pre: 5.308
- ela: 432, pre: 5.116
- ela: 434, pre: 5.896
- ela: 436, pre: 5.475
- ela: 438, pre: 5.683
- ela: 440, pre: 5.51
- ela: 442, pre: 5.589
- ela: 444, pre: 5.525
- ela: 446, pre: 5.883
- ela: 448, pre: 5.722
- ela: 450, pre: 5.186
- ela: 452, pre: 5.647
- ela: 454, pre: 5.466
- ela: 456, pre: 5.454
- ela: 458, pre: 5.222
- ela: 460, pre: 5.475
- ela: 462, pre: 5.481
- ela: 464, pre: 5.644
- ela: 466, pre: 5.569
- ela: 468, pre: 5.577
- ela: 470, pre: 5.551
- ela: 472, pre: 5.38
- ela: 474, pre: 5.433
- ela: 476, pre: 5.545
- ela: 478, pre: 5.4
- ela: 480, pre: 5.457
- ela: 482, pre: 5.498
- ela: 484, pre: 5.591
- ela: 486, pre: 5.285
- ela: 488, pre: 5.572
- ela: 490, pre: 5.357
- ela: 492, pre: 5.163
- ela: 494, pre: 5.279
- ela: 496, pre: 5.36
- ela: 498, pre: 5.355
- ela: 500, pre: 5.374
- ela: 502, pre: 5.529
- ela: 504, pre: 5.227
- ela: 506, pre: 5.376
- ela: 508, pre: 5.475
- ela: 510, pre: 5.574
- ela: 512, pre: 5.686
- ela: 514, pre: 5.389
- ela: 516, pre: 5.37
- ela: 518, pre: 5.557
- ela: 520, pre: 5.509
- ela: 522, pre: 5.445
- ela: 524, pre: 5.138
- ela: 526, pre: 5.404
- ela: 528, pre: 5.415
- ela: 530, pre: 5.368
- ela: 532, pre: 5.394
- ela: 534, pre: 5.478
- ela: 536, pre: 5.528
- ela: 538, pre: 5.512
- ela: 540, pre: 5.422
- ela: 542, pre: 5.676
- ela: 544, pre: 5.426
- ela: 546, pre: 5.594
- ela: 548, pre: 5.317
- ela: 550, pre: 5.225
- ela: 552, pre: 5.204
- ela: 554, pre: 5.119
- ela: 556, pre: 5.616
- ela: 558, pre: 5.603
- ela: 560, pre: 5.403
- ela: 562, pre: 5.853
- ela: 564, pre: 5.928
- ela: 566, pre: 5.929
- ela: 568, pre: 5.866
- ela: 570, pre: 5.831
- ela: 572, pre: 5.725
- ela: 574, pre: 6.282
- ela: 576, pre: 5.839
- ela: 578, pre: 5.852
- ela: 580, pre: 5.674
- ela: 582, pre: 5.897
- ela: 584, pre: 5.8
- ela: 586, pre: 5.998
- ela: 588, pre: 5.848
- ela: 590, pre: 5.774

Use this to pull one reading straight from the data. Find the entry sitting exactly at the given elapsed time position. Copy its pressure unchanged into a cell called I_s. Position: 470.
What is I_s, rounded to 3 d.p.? 5.551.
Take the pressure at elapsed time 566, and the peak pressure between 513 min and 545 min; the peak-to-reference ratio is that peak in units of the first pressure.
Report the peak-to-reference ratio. 0.96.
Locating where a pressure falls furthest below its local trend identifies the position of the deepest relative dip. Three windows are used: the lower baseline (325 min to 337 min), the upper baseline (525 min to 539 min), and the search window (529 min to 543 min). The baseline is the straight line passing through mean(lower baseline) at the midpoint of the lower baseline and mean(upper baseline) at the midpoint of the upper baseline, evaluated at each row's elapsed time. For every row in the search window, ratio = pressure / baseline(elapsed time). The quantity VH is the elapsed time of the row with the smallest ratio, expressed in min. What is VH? 530 min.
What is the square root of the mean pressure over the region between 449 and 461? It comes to 2.33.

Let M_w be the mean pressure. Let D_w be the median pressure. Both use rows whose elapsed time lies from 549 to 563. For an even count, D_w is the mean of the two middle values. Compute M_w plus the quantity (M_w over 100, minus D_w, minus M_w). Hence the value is -5.3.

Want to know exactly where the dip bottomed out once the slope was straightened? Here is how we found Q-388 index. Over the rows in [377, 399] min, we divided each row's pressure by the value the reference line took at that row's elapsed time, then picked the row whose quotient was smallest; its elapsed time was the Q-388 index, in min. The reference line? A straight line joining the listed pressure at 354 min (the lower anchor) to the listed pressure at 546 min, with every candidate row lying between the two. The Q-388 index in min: 392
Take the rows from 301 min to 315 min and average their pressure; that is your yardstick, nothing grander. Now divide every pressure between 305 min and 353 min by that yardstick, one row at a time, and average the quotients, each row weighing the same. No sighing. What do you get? 0.964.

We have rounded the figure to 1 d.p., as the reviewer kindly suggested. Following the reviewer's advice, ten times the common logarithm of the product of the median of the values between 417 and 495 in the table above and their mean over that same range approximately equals 14.8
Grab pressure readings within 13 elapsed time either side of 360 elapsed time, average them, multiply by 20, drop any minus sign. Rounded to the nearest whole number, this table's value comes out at 115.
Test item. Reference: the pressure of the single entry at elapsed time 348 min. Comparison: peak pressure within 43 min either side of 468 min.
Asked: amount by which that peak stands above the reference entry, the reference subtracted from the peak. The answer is -0.1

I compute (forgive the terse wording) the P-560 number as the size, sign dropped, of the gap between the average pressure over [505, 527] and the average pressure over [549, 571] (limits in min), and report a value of 0.150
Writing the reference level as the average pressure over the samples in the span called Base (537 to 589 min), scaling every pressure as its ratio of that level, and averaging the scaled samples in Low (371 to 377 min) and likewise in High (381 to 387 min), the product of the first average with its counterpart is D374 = 1.07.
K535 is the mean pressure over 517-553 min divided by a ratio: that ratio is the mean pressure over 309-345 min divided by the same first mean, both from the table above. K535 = 5.1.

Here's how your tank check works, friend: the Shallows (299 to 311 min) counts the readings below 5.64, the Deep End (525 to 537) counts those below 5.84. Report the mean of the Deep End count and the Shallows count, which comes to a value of 3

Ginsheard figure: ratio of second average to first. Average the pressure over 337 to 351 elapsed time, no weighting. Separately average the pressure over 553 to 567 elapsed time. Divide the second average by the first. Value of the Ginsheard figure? 0.97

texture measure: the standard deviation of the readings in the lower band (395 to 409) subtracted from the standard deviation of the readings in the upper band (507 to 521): -0.10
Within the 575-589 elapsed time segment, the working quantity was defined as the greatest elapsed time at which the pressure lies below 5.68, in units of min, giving 580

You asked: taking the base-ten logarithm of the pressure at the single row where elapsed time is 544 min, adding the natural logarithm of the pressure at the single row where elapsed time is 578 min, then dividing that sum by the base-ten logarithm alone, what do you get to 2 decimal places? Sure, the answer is 3.41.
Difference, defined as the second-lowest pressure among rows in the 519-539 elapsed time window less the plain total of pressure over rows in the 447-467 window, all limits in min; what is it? -49.5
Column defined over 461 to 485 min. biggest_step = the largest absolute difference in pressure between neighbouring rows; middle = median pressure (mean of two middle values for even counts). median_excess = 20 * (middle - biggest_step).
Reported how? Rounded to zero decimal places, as 107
